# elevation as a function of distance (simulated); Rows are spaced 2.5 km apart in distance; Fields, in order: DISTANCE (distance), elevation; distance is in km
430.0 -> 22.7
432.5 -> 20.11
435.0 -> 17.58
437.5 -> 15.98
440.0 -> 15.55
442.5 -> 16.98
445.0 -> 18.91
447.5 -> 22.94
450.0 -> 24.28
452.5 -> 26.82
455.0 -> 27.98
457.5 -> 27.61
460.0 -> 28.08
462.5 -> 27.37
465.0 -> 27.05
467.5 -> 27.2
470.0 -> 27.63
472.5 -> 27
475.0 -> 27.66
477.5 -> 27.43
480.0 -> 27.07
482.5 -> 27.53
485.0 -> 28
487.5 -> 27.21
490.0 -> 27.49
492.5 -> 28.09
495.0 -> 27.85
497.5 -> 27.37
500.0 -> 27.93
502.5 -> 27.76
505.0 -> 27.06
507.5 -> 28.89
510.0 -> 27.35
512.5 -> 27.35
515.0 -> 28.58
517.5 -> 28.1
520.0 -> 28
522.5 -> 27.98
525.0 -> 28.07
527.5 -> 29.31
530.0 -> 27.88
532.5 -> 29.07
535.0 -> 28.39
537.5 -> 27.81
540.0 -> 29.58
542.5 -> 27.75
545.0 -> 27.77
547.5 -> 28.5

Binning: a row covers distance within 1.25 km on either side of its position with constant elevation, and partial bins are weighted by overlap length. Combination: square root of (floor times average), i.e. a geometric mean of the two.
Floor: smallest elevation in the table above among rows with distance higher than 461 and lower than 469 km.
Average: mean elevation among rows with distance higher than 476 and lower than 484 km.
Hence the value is 27.2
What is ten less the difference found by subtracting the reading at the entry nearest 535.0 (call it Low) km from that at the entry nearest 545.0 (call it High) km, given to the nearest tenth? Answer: 10.6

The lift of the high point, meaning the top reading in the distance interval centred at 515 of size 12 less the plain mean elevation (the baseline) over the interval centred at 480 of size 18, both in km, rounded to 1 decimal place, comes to 1.2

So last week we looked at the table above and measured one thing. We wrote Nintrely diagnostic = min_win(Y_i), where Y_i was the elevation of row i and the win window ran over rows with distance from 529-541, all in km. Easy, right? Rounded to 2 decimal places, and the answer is 27.81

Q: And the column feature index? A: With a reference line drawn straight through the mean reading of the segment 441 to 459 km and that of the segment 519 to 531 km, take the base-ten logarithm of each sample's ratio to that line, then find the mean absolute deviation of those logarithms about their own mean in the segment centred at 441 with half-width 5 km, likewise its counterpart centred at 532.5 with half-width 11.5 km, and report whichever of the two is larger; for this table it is 0.025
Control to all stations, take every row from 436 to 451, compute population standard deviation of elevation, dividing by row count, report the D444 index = 3.4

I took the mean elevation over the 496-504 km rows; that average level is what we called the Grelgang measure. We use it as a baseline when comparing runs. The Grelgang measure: 27.7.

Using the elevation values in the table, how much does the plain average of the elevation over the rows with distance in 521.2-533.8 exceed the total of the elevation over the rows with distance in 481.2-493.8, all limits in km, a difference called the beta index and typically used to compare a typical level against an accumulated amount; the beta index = -110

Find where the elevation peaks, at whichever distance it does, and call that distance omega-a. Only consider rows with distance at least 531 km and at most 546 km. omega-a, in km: 540.0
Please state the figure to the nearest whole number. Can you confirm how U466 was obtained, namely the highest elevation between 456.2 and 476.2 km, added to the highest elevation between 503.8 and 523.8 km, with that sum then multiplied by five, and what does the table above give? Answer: 285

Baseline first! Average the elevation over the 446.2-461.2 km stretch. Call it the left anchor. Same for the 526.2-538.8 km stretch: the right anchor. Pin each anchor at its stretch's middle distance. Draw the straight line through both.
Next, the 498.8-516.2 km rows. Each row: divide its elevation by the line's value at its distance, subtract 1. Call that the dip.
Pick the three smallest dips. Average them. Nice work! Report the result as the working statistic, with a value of -0.021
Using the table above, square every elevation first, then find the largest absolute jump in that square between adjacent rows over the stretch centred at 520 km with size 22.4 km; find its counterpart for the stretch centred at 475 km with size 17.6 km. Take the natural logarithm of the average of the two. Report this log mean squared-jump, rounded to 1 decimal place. 4.1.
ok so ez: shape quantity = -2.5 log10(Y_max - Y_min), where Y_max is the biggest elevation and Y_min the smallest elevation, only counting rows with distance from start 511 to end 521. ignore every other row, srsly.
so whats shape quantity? -0.2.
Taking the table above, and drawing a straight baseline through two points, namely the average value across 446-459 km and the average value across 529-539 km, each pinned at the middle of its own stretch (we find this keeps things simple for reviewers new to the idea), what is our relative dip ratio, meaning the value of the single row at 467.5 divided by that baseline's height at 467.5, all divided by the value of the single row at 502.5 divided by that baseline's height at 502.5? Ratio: 1.02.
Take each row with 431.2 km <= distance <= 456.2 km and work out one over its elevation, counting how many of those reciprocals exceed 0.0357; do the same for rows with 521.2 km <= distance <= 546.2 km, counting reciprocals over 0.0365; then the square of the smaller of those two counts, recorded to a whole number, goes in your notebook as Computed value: 0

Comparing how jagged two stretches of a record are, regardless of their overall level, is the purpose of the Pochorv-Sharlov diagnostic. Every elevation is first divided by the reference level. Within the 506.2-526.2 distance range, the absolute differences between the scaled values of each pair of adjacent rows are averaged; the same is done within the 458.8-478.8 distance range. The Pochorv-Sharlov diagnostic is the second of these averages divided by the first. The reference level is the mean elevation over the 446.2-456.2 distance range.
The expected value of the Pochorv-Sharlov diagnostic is 0.90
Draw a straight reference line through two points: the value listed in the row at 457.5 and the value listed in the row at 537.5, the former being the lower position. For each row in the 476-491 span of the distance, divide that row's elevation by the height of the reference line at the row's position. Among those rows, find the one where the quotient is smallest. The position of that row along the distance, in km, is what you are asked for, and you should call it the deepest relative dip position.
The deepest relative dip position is 480.0 km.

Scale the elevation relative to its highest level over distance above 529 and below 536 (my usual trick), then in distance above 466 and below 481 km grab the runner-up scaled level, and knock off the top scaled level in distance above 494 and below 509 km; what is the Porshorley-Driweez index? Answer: -0.04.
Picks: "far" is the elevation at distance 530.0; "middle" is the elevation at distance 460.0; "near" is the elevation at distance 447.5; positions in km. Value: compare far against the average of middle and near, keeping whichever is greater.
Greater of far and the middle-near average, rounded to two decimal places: 27.88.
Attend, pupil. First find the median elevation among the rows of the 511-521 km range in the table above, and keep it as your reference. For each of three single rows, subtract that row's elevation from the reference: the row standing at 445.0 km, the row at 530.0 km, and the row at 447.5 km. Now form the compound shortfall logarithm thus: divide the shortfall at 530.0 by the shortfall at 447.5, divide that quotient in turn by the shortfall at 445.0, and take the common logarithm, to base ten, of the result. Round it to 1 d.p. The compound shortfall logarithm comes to -2.4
